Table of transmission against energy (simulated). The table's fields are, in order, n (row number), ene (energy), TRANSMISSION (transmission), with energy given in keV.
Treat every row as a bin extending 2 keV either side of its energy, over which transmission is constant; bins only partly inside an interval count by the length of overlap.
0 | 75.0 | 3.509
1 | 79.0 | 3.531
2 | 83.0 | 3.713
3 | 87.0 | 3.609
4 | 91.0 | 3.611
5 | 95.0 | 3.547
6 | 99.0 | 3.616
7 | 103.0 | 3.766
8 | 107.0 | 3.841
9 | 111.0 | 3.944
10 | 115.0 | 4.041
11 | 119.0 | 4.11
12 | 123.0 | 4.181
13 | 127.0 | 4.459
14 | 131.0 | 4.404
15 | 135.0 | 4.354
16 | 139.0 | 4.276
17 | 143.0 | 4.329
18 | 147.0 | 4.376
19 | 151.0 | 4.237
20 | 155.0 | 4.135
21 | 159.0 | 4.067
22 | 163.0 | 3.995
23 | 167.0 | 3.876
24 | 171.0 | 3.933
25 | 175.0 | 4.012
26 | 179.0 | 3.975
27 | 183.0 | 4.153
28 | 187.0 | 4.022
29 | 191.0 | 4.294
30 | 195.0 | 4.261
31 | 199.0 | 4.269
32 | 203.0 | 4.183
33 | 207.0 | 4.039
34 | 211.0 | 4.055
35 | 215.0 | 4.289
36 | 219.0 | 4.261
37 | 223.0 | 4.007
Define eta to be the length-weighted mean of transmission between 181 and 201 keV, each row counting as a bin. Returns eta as 4.20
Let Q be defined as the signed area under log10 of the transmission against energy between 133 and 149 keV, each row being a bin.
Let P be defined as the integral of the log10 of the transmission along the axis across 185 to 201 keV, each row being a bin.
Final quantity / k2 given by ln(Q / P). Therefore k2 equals 0.02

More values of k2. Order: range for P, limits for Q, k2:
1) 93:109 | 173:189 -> 0.07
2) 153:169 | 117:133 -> 0.05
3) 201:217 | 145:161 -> 0.01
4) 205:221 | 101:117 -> -0.05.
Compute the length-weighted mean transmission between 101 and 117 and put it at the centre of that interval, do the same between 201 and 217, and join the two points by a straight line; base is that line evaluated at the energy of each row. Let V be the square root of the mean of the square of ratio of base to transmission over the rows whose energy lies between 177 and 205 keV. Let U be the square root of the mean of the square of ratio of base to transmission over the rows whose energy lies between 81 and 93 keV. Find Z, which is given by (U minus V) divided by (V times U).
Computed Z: 0.068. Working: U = 1.06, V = 0.98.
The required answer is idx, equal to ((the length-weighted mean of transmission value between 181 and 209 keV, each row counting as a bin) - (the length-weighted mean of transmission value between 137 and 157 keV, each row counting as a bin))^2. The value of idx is 0.01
